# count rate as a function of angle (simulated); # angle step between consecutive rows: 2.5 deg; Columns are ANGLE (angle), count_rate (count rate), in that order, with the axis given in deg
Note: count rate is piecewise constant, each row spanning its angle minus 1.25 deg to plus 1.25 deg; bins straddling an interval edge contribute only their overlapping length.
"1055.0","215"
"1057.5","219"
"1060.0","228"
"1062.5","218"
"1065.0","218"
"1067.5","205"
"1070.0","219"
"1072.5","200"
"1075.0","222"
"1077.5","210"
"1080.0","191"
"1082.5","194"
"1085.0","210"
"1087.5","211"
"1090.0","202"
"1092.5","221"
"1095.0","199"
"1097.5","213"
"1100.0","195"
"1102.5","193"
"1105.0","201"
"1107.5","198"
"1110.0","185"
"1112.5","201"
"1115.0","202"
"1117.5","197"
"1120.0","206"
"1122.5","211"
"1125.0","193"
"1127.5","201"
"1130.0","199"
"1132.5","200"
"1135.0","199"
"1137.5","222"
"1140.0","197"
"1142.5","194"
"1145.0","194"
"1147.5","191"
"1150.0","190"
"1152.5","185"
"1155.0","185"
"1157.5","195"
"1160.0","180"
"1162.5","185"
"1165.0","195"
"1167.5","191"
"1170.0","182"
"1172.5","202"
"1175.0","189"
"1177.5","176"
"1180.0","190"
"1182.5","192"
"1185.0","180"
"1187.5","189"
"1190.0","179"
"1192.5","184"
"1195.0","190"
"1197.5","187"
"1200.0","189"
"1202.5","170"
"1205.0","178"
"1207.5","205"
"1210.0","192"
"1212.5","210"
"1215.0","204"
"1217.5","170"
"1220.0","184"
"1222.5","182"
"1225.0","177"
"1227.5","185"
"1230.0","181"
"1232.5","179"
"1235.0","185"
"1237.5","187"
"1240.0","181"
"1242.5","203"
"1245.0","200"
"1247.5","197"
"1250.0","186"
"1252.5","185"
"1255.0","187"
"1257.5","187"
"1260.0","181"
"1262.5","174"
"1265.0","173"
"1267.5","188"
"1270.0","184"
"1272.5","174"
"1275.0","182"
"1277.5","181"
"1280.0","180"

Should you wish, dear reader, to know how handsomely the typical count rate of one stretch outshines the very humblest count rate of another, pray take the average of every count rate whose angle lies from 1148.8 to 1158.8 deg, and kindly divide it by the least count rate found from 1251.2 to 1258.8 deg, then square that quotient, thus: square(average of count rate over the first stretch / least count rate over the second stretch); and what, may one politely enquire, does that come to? 1.0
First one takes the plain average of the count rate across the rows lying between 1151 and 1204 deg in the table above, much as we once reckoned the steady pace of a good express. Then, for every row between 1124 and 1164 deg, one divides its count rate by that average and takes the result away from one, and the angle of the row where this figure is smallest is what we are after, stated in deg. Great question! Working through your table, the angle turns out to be 1137.5 deg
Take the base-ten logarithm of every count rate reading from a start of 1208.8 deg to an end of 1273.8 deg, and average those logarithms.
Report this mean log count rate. 2.27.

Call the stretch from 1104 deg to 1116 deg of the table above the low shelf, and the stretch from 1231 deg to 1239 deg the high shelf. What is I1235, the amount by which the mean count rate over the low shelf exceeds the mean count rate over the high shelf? 14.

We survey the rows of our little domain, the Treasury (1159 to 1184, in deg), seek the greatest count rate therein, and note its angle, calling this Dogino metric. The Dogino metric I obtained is 1172.5 deg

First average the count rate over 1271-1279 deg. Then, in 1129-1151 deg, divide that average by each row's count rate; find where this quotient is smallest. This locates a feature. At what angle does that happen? 1137.5 deg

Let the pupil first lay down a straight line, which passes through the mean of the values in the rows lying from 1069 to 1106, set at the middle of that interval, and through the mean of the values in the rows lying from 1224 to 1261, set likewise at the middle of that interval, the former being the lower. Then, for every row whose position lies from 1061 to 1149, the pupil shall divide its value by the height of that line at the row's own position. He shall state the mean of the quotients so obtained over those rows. 1.00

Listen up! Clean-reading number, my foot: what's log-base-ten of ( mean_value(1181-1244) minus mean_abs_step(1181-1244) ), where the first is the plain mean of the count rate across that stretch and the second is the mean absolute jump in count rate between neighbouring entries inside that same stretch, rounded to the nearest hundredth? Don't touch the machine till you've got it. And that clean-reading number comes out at 2.25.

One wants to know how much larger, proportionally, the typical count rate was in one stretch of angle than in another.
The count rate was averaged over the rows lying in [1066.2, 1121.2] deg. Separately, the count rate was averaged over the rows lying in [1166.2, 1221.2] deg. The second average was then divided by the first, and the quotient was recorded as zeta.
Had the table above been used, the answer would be 0.924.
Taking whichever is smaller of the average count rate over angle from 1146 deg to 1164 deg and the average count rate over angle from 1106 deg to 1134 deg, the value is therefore 187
